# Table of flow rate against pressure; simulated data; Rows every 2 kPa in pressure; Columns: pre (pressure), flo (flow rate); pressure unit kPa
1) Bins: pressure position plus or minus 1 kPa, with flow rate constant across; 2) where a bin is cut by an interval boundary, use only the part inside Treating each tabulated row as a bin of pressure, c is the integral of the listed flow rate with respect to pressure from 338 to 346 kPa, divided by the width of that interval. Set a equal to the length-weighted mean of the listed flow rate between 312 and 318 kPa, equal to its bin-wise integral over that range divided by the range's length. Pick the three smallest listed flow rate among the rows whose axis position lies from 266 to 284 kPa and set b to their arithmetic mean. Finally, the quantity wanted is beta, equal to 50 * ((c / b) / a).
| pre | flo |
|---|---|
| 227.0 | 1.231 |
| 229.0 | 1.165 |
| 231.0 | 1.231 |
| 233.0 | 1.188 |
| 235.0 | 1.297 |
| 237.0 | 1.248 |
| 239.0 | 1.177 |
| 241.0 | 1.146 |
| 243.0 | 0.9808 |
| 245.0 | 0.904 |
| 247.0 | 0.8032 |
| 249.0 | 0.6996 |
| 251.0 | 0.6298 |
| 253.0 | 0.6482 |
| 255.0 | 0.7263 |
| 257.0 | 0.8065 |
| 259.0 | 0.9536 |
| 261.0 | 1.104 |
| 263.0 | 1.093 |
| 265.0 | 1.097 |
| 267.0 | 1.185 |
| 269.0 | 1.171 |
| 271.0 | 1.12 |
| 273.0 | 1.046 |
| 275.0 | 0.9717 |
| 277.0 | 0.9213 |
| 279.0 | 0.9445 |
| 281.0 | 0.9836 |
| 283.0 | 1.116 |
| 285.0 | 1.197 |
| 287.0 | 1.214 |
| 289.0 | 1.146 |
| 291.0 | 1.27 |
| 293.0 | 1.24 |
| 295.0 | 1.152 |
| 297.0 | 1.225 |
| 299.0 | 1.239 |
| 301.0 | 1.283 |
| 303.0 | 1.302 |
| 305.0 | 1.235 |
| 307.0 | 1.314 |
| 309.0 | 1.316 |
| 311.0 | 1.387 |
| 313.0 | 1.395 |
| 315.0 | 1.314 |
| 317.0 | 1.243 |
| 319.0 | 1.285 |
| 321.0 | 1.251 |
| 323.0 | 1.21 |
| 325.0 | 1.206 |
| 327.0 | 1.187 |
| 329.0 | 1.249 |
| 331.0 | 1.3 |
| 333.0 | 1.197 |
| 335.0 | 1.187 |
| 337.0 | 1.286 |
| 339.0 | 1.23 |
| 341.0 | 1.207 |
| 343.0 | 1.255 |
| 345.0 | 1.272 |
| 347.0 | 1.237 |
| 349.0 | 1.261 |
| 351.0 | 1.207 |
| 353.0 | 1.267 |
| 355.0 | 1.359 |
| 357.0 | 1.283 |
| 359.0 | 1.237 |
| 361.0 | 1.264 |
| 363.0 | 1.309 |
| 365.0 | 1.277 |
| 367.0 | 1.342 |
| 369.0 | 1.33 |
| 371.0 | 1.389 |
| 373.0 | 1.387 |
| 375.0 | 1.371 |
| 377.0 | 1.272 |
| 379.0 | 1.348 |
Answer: 50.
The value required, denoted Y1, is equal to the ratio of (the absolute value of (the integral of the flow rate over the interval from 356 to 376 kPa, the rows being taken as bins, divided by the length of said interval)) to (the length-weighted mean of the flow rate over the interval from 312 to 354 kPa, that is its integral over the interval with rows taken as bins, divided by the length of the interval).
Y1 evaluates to 1.06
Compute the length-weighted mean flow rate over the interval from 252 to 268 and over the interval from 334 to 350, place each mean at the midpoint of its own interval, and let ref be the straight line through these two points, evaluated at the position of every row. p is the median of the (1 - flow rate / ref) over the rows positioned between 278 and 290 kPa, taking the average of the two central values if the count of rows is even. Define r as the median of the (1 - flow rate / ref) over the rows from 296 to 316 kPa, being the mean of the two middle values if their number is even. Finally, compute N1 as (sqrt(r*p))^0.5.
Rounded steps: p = -0.08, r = -0.17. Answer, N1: 0.345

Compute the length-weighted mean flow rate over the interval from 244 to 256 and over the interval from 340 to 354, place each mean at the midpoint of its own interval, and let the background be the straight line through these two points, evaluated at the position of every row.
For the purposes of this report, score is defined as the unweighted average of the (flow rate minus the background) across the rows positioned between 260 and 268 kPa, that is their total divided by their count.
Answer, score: 0.31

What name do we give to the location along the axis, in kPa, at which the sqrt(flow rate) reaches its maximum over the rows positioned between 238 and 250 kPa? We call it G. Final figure 239.0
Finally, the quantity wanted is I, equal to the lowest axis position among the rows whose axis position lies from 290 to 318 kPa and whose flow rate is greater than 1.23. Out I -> 291.0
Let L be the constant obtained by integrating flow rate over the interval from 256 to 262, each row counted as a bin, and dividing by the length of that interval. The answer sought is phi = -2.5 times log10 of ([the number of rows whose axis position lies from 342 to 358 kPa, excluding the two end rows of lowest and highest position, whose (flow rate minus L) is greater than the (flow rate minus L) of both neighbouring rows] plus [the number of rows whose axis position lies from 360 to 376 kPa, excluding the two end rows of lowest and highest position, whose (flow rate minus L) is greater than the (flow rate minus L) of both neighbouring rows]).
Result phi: -1.9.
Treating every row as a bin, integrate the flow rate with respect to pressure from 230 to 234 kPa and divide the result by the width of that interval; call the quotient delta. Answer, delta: 1.21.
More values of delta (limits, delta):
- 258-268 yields 1.09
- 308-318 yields 1.33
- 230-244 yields 1.18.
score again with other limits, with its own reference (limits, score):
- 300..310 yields 0.27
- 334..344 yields 0.03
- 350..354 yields -0.03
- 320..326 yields 0.10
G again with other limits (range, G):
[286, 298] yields 291.0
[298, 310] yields 309.0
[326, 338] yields 331.0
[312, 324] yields 313.0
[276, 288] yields 287.0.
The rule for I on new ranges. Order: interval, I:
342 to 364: 343.0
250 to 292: 291.0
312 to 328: 313.0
